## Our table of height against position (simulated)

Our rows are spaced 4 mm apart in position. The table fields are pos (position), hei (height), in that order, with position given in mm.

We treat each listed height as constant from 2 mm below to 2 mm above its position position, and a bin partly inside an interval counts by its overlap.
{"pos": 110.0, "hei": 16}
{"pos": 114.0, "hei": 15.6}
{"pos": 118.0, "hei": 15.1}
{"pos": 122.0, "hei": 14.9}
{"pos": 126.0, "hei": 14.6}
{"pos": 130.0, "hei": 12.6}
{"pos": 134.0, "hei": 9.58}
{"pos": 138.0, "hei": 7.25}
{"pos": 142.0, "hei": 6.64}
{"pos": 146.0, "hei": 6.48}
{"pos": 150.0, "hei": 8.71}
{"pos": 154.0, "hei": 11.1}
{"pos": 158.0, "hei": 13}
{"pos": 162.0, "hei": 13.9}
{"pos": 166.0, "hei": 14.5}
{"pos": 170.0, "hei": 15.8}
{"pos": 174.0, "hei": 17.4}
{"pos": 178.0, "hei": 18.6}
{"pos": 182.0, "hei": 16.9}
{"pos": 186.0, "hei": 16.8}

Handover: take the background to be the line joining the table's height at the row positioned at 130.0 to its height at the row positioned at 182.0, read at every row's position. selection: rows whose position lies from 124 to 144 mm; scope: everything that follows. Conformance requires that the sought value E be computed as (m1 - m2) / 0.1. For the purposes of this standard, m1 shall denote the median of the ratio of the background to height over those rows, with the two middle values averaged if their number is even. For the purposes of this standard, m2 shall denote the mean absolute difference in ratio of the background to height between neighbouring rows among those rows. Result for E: 10.5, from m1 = 1.3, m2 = 0.30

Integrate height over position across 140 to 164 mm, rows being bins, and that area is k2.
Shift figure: 239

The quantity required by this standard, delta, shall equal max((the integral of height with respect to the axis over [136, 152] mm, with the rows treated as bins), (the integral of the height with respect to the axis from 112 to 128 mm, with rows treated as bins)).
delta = 241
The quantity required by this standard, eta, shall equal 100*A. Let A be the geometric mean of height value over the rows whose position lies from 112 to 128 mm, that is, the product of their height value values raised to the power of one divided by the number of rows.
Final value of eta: 1505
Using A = 15.0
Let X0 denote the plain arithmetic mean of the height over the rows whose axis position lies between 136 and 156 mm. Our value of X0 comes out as 8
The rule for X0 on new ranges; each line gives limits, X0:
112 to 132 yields 15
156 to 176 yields 15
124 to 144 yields 10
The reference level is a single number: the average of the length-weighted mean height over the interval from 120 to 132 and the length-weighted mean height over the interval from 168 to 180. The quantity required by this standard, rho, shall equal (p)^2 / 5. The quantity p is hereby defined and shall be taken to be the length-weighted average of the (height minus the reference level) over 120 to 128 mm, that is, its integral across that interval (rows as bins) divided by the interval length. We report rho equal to 0.2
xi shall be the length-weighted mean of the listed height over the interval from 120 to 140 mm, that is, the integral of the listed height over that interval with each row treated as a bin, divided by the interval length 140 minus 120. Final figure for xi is 11.8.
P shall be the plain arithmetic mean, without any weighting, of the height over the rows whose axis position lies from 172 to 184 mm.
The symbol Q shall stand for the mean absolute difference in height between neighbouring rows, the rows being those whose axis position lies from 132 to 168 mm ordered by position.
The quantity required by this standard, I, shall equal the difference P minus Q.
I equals 16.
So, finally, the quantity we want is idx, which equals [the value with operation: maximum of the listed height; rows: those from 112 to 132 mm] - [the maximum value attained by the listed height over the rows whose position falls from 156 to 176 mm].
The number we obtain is -2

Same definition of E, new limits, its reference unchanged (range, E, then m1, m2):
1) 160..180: 9.6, 1.0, 0.05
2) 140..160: 13.6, 1.6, 0.28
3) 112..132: 7.3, 0.8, 0.07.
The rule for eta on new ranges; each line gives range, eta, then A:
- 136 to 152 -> 722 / 7.2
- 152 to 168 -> 1306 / 13.1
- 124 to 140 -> 1063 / 10.6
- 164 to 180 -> 1650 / 16.5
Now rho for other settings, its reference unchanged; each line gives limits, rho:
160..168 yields 0.4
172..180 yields 1.1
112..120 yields 0.0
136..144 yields 15.2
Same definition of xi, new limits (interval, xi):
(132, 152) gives 7.7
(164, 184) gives 16.6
